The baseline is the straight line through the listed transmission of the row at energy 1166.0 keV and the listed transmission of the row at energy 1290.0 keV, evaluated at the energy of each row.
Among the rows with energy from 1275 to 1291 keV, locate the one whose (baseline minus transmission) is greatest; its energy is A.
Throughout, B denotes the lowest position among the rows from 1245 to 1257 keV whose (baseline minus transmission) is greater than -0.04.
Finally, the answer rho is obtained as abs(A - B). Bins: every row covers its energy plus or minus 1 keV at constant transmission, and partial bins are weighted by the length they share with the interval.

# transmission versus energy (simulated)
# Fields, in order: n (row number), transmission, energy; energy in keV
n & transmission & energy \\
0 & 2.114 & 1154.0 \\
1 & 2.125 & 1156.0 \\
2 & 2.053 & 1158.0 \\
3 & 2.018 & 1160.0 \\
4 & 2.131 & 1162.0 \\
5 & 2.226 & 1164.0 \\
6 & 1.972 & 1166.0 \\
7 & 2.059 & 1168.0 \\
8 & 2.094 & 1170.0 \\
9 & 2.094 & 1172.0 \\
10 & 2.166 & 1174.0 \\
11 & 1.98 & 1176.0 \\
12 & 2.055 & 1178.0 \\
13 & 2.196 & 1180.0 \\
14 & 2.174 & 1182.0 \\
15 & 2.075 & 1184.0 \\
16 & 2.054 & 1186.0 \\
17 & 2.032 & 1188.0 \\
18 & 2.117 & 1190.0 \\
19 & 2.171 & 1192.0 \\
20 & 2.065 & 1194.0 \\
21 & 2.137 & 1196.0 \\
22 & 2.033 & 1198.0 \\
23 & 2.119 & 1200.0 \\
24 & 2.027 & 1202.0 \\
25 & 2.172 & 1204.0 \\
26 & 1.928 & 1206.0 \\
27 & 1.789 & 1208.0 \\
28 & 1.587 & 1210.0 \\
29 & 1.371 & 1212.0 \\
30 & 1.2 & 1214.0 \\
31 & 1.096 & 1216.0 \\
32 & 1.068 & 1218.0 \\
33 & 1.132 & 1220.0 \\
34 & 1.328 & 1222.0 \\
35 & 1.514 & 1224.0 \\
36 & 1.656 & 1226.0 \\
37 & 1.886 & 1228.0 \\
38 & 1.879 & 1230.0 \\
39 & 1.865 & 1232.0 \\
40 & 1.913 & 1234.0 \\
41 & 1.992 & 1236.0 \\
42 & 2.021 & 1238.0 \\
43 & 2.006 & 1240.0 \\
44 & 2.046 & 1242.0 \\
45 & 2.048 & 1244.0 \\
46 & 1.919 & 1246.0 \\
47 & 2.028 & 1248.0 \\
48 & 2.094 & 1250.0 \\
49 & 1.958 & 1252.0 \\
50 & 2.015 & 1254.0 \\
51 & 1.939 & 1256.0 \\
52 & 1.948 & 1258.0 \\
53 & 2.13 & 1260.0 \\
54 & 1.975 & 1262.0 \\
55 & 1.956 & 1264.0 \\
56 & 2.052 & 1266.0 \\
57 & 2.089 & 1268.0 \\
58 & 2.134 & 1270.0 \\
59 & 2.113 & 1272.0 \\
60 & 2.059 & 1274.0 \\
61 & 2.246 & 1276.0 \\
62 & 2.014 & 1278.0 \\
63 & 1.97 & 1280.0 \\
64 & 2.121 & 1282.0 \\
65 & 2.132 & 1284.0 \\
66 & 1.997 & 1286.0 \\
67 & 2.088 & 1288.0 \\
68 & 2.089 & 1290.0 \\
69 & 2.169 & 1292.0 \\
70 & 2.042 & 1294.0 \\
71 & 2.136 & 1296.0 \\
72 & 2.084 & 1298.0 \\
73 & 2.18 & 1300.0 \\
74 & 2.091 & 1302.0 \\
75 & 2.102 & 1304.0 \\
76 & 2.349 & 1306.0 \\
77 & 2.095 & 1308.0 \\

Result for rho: 34 keV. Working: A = 1280.0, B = 1246.0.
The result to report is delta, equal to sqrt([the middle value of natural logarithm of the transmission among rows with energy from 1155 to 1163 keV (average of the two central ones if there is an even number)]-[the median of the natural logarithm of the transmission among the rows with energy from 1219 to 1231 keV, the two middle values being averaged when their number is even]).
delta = 0.5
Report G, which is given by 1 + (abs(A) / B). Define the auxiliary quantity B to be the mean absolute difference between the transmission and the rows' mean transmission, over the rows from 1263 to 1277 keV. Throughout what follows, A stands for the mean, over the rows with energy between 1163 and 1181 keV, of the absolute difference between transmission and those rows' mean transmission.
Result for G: 2.12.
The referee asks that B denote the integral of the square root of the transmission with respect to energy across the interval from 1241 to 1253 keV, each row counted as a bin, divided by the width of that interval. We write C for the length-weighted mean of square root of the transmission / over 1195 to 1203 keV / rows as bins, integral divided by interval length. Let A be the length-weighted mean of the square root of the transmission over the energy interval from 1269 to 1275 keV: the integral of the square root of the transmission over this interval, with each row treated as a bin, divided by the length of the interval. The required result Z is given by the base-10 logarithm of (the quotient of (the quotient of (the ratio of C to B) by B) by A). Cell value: -0.31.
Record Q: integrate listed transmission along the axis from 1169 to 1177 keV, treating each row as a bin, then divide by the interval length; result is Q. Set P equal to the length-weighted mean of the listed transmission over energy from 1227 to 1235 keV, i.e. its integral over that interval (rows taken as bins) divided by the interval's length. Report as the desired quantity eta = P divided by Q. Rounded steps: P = 1.9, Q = 2.08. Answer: 0.91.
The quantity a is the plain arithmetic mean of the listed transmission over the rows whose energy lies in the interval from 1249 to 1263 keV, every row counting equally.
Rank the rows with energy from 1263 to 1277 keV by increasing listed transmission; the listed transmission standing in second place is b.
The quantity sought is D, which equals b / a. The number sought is 1.02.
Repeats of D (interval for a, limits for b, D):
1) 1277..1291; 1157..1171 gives 0.98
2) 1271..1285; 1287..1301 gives 1.00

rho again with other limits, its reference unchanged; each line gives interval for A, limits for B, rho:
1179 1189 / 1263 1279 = 76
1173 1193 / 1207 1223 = 32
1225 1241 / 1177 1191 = 38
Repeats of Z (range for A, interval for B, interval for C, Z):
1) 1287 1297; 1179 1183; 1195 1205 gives -0.34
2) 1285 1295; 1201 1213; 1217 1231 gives -0.33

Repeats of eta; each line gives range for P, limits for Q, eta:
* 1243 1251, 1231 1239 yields 1.04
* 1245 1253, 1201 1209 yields 1.01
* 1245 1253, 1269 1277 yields 0.94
